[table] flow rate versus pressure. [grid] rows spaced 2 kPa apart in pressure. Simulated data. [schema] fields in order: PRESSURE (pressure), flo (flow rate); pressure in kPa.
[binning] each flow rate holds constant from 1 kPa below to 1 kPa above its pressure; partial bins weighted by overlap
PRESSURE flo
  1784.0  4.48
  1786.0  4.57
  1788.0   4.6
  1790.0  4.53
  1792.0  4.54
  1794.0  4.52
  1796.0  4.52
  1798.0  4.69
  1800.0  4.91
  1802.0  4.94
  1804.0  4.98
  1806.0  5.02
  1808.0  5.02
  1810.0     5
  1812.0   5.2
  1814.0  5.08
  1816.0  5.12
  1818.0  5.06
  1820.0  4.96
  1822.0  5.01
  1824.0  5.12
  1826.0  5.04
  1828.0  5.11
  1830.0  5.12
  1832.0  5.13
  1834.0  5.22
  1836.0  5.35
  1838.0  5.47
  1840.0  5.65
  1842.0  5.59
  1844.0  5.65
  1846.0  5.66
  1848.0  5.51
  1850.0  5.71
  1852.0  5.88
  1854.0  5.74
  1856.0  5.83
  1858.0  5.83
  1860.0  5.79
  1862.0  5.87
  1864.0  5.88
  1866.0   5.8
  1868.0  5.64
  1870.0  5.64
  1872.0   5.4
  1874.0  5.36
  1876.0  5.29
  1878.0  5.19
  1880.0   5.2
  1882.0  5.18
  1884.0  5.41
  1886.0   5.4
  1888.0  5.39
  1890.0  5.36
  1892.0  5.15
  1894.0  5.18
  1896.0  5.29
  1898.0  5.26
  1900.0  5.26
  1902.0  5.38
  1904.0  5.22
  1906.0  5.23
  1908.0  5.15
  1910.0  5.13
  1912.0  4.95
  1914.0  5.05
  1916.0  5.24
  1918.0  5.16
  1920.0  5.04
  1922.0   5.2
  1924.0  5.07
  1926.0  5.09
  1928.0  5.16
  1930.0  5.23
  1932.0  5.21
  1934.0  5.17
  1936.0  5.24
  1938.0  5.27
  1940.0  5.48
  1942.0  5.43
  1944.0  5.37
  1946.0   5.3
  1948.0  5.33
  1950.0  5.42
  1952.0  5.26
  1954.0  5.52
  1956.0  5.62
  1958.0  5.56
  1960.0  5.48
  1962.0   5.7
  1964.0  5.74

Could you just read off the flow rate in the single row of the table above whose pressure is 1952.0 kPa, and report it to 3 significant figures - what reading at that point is 5.26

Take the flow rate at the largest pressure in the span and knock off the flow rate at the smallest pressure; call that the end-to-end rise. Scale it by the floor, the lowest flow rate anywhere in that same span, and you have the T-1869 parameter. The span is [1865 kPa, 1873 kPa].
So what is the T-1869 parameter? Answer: -0.074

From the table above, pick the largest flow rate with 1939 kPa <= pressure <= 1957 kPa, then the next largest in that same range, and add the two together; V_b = 11.1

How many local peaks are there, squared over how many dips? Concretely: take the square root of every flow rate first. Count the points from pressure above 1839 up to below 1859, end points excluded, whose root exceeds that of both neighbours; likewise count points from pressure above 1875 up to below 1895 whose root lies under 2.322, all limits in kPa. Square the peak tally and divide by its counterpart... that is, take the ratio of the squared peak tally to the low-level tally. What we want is 0.50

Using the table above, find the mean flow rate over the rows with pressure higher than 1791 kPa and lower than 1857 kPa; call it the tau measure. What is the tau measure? 5.2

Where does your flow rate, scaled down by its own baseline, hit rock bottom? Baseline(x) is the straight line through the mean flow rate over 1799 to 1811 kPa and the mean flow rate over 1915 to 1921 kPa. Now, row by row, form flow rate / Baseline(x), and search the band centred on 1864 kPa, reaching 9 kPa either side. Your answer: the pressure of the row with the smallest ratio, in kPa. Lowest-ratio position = 1872.0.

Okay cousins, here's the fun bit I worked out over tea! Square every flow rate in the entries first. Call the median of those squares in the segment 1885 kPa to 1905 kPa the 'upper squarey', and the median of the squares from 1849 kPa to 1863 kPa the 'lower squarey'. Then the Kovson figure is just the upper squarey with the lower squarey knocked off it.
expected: -6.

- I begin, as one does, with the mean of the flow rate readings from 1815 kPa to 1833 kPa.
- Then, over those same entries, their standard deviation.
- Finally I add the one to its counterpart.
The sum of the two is 5.13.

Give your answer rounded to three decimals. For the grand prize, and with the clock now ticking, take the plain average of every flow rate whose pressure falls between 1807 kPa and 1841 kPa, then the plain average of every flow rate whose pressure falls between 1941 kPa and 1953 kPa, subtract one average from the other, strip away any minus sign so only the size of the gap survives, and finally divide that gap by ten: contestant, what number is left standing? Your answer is 0.020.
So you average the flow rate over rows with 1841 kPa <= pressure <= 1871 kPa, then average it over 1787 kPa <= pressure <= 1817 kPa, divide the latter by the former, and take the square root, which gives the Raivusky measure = 0.92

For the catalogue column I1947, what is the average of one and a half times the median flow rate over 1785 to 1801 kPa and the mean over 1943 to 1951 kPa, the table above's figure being 6.09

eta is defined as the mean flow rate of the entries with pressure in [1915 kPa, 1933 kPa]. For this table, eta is 5.16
